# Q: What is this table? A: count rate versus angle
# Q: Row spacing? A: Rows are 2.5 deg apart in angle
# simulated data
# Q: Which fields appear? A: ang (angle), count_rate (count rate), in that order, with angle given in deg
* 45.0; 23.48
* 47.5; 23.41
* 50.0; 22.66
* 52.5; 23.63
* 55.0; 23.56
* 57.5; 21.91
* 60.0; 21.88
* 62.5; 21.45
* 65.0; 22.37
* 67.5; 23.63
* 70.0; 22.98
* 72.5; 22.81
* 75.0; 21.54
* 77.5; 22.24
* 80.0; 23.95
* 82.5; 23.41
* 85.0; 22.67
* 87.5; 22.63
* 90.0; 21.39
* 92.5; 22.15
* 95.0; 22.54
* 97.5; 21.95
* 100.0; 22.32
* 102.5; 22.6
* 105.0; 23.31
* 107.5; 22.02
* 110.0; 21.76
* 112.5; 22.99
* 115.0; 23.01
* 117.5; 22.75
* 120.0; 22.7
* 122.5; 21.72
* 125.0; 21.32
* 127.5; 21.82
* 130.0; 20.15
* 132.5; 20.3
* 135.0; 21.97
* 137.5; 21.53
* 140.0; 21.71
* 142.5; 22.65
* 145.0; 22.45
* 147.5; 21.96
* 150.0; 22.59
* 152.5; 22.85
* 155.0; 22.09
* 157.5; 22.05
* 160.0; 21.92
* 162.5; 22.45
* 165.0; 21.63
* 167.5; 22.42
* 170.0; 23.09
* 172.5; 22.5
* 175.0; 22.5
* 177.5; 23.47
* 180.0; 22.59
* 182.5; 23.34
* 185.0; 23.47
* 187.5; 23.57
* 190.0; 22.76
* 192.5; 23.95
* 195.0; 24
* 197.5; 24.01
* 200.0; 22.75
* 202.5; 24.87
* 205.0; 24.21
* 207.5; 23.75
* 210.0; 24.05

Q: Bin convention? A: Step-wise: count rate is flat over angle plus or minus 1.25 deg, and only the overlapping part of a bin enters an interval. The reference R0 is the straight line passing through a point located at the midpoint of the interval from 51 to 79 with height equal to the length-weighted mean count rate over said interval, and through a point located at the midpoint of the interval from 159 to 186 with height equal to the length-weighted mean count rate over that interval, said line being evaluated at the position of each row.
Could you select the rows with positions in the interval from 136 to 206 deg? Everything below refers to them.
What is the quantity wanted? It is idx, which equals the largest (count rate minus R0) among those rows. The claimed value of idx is 2.2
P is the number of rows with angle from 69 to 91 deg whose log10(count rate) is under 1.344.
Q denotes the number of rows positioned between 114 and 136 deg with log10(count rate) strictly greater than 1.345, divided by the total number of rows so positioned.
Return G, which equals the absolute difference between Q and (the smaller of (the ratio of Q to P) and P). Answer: 0.17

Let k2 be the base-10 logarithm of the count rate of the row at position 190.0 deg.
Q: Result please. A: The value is 1.36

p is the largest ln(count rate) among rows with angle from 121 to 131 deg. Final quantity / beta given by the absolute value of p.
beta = 3.08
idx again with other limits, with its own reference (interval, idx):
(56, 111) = 1.4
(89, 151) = 0.7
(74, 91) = 1.4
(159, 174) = 0.4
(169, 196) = 1.3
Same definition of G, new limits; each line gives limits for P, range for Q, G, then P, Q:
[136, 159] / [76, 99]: 0.58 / 4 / 0.78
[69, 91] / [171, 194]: 0.50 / 2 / 1.00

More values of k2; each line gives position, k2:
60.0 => 1.34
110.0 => 1.34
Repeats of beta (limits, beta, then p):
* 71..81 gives 3.18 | 3.18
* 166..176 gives 3.14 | 3.14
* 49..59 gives 3.16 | 3.16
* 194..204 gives 3.21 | 3.21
